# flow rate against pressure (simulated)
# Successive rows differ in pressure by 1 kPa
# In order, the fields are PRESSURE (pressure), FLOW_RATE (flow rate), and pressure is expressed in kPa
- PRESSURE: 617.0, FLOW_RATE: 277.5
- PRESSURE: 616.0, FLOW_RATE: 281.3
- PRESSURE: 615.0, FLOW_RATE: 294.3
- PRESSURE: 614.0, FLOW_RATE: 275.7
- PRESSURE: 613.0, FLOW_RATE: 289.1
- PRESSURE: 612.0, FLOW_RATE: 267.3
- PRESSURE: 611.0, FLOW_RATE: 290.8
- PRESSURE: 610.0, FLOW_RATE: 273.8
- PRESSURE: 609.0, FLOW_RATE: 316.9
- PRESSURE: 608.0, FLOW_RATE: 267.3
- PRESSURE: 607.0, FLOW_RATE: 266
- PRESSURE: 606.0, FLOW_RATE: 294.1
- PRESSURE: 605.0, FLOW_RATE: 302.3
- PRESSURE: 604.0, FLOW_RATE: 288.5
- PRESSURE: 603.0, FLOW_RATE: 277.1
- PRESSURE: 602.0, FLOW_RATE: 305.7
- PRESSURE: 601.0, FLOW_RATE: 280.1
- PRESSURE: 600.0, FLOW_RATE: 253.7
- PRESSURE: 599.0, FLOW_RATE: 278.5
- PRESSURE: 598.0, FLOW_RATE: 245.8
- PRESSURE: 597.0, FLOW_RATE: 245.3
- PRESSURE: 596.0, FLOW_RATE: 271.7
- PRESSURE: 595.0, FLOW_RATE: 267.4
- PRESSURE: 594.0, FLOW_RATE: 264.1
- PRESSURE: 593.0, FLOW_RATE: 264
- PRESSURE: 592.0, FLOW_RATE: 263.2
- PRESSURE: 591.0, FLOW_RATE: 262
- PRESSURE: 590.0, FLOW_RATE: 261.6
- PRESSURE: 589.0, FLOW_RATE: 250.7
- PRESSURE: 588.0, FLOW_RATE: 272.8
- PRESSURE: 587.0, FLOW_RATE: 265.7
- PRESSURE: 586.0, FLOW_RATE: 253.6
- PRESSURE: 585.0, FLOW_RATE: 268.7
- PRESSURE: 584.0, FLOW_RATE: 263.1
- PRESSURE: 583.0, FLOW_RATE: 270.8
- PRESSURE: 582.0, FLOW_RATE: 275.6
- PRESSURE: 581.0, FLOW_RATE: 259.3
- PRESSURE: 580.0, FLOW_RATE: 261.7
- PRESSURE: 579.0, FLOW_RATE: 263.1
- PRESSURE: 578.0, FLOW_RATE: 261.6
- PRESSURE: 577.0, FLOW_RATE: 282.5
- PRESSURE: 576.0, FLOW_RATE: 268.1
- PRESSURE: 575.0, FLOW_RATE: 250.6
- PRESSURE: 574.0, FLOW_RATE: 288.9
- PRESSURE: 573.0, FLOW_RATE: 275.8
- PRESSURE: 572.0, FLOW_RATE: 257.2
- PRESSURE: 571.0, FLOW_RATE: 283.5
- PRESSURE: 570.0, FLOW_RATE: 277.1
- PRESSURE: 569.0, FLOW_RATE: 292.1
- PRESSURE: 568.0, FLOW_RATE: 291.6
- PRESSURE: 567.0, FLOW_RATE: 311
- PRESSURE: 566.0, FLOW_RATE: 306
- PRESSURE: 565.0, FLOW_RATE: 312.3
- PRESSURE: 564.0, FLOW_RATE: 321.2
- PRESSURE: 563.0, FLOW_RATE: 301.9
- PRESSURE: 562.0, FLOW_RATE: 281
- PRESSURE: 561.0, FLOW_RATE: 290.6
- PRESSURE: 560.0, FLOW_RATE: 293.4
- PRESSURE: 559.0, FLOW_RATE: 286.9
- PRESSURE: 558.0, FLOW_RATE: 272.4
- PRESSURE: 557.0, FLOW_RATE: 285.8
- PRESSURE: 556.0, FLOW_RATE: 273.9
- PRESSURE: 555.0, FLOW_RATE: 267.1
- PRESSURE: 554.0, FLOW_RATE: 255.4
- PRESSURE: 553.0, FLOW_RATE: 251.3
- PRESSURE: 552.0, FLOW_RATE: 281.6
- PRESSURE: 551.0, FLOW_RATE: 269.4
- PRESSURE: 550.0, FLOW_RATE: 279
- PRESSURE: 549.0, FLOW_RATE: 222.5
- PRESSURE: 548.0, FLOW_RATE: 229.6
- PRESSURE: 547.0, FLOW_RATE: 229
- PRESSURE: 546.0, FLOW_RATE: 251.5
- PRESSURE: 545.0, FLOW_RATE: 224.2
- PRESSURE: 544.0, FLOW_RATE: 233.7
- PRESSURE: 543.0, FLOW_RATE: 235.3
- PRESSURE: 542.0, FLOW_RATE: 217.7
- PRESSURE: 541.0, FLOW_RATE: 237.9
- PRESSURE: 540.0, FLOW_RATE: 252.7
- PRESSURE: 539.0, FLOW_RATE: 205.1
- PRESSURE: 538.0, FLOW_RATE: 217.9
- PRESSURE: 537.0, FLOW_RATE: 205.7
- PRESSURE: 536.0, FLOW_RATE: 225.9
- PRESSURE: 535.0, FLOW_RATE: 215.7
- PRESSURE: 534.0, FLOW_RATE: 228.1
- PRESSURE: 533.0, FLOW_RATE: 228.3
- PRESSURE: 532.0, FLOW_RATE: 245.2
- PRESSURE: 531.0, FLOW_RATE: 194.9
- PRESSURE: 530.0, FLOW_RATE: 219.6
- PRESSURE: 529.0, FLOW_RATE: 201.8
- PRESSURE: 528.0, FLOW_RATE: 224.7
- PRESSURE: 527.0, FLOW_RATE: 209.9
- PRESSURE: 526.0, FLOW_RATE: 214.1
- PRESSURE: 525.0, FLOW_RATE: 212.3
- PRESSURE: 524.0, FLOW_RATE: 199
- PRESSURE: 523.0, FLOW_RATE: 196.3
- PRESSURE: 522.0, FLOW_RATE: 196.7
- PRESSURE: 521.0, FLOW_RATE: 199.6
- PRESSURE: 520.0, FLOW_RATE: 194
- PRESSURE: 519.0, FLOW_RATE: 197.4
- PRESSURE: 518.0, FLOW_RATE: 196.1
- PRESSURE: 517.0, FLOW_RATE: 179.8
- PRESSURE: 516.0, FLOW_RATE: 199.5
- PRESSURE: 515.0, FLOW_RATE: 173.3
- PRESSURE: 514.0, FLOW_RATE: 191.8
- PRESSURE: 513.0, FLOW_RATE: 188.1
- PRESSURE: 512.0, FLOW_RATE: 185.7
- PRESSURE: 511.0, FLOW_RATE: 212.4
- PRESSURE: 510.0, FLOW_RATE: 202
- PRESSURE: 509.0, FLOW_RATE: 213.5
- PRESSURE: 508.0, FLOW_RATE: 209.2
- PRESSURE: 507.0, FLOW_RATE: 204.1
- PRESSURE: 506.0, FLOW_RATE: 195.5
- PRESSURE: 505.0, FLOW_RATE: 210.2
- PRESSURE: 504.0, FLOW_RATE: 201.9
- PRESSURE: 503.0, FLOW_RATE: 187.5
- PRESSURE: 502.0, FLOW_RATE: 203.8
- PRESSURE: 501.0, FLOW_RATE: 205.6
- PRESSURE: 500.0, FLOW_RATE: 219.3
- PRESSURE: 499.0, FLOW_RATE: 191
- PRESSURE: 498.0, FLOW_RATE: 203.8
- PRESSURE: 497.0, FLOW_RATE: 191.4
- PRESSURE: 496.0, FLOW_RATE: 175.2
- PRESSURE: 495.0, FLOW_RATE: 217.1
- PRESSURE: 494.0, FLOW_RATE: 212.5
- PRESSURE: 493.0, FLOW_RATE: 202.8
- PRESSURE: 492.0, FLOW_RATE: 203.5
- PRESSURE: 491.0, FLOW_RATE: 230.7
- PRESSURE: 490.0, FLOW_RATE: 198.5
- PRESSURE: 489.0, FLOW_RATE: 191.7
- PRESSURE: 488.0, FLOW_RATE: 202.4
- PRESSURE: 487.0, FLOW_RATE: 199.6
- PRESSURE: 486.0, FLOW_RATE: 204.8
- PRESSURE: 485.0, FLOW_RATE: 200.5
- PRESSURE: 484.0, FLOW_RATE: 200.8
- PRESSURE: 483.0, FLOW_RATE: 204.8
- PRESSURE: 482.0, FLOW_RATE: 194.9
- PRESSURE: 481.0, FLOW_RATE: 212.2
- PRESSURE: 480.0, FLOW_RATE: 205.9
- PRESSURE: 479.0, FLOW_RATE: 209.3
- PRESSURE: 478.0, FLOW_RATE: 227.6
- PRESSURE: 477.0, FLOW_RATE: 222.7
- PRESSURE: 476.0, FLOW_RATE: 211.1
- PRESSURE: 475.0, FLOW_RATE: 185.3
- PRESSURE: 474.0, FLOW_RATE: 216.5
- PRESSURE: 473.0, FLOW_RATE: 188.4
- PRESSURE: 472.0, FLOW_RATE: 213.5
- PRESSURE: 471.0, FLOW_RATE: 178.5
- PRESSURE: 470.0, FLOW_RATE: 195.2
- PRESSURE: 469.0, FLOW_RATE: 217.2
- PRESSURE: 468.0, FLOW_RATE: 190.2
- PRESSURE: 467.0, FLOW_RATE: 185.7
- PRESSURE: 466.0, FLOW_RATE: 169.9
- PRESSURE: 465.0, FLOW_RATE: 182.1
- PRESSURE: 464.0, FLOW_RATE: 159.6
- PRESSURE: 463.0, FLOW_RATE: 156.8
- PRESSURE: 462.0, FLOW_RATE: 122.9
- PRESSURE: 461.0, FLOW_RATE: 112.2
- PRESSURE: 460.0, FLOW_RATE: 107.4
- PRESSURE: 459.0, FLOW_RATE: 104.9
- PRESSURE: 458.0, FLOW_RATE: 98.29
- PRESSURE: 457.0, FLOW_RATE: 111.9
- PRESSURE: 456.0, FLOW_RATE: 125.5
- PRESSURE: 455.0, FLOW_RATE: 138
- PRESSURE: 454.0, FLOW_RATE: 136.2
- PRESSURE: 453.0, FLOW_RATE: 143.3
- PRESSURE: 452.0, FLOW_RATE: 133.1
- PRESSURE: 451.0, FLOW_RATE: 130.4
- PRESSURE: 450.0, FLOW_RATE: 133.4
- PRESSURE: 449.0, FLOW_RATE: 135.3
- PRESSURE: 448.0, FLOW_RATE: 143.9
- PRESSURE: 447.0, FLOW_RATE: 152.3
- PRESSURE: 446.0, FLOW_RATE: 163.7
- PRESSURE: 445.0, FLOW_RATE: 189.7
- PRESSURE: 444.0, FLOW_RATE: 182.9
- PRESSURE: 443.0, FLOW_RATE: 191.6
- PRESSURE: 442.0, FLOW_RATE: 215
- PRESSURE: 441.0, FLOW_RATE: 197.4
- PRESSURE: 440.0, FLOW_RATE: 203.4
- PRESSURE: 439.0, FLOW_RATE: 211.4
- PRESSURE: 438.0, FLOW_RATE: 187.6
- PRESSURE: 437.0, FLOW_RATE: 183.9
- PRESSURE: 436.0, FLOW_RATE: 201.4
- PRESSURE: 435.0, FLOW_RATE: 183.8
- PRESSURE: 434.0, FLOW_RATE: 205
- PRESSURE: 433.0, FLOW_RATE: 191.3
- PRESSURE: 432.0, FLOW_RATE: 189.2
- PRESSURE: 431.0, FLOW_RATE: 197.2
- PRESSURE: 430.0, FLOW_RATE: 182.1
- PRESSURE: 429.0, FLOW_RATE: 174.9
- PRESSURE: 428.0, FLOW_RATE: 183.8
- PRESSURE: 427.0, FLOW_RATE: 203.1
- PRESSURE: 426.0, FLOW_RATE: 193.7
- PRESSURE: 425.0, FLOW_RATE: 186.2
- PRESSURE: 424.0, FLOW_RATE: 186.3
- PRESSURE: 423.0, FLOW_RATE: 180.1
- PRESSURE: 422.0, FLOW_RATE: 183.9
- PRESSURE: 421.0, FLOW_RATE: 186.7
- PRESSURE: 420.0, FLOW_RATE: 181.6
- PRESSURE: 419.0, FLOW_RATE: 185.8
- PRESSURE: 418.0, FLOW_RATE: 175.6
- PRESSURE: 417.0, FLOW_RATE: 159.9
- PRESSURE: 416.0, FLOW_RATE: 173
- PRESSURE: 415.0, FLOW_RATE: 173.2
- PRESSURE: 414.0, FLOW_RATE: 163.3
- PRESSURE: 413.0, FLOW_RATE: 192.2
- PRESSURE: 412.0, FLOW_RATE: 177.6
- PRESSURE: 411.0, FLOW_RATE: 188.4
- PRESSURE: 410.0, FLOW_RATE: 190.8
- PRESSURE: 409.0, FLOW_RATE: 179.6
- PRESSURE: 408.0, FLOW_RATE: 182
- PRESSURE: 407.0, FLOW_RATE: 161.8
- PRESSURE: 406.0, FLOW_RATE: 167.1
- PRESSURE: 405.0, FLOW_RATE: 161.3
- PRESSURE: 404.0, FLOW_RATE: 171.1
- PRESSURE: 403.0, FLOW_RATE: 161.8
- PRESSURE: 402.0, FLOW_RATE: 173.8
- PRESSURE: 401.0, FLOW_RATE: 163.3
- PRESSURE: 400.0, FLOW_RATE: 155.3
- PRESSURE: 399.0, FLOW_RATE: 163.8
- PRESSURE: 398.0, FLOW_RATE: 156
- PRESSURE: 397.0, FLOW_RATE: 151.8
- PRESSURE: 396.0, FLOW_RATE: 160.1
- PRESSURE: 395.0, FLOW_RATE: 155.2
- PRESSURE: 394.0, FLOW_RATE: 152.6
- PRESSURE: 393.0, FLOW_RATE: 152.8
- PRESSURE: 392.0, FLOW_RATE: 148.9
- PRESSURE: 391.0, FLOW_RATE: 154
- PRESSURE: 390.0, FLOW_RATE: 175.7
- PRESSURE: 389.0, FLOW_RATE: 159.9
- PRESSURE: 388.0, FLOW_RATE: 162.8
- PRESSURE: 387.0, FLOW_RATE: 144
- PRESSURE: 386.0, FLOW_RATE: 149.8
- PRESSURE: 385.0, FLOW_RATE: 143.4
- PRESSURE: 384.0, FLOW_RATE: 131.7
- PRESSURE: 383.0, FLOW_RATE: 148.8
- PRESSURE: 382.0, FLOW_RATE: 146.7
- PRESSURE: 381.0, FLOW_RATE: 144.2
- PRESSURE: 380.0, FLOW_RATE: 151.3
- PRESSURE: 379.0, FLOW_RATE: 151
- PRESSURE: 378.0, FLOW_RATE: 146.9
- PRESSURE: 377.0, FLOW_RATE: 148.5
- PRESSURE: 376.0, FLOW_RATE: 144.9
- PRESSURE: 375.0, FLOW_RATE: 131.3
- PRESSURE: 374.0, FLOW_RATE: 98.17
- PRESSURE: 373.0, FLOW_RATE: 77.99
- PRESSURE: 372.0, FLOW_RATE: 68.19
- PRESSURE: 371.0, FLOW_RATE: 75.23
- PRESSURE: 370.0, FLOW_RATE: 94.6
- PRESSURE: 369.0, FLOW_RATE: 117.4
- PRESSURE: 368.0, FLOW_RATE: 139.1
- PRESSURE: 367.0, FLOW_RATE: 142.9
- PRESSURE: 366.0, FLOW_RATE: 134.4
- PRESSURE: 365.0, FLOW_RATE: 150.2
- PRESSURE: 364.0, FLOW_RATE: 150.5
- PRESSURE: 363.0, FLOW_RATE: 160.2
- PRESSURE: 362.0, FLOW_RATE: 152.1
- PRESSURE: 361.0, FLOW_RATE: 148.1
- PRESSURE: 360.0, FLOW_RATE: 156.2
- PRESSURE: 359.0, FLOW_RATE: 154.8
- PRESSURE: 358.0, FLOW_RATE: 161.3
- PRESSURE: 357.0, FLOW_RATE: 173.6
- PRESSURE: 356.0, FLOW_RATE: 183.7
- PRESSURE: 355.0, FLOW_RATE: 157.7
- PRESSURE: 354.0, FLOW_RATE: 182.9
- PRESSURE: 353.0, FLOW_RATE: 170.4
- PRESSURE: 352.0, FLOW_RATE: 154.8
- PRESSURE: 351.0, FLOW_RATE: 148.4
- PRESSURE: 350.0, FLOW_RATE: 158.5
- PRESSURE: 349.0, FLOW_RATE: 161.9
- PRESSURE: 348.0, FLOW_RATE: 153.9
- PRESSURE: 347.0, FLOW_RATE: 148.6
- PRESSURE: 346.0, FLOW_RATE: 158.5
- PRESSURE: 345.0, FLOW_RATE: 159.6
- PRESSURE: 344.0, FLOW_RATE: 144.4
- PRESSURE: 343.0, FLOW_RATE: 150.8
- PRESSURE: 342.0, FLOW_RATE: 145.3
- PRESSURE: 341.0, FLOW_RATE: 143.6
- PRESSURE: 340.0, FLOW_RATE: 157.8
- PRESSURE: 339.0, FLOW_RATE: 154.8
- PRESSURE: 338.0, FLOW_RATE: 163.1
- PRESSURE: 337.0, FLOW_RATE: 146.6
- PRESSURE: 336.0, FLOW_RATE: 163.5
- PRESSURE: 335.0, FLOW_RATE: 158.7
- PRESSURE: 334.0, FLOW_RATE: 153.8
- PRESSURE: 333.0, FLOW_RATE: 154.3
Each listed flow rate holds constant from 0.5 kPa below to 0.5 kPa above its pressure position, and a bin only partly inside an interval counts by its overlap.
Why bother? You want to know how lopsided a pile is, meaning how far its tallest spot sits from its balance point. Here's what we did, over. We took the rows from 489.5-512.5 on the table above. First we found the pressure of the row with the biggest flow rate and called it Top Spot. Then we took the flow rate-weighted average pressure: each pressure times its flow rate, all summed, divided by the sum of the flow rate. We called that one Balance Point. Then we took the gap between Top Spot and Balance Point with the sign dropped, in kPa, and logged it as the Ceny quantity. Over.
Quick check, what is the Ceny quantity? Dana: 10.0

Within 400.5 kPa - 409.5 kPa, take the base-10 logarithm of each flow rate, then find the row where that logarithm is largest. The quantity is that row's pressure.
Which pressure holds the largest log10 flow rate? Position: 408.0 kPa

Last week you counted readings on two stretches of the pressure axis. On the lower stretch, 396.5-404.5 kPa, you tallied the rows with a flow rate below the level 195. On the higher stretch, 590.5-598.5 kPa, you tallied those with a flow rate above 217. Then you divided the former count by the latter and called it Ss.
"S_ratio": 1.0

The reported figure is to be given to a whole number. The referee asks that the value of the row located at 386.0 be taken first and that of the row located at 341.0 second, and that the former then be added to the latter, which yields 293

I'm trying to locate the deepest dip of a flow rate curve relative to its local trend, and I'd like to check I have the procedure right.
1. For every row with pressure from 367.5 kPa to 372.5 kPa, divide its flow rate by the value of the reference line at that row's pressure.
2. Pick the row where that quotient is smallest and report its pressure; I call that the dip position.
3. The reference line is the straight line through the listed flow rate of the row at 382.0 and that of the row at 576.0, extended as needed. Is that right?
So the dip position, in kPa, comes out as 372.0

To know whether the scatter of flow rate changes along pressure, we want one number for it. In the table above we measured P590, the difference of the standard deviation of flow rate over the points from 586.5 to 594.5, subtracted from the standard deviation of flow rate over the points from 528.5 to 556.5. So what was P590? 18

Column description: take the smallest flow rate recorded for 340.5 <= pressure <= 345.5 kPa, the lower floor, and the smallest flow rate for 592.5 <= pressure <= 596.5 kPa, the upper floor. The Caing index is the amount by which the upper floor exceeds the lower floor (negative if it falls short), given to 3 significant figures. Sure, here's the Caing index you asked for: 120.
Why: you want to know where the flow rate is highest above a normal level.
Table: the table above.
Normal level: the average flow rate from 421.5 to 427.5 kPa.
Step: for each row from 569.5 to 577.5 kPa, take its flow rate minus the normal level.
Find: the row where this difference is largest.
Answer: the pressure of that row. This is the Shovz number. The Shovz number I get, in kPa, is 574.0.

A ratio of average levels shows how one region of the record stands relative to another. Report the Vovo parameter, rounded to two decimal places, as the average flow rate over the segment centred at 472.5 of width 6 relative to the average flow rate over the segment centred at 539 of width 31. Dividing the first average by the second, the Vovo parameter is 0.85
